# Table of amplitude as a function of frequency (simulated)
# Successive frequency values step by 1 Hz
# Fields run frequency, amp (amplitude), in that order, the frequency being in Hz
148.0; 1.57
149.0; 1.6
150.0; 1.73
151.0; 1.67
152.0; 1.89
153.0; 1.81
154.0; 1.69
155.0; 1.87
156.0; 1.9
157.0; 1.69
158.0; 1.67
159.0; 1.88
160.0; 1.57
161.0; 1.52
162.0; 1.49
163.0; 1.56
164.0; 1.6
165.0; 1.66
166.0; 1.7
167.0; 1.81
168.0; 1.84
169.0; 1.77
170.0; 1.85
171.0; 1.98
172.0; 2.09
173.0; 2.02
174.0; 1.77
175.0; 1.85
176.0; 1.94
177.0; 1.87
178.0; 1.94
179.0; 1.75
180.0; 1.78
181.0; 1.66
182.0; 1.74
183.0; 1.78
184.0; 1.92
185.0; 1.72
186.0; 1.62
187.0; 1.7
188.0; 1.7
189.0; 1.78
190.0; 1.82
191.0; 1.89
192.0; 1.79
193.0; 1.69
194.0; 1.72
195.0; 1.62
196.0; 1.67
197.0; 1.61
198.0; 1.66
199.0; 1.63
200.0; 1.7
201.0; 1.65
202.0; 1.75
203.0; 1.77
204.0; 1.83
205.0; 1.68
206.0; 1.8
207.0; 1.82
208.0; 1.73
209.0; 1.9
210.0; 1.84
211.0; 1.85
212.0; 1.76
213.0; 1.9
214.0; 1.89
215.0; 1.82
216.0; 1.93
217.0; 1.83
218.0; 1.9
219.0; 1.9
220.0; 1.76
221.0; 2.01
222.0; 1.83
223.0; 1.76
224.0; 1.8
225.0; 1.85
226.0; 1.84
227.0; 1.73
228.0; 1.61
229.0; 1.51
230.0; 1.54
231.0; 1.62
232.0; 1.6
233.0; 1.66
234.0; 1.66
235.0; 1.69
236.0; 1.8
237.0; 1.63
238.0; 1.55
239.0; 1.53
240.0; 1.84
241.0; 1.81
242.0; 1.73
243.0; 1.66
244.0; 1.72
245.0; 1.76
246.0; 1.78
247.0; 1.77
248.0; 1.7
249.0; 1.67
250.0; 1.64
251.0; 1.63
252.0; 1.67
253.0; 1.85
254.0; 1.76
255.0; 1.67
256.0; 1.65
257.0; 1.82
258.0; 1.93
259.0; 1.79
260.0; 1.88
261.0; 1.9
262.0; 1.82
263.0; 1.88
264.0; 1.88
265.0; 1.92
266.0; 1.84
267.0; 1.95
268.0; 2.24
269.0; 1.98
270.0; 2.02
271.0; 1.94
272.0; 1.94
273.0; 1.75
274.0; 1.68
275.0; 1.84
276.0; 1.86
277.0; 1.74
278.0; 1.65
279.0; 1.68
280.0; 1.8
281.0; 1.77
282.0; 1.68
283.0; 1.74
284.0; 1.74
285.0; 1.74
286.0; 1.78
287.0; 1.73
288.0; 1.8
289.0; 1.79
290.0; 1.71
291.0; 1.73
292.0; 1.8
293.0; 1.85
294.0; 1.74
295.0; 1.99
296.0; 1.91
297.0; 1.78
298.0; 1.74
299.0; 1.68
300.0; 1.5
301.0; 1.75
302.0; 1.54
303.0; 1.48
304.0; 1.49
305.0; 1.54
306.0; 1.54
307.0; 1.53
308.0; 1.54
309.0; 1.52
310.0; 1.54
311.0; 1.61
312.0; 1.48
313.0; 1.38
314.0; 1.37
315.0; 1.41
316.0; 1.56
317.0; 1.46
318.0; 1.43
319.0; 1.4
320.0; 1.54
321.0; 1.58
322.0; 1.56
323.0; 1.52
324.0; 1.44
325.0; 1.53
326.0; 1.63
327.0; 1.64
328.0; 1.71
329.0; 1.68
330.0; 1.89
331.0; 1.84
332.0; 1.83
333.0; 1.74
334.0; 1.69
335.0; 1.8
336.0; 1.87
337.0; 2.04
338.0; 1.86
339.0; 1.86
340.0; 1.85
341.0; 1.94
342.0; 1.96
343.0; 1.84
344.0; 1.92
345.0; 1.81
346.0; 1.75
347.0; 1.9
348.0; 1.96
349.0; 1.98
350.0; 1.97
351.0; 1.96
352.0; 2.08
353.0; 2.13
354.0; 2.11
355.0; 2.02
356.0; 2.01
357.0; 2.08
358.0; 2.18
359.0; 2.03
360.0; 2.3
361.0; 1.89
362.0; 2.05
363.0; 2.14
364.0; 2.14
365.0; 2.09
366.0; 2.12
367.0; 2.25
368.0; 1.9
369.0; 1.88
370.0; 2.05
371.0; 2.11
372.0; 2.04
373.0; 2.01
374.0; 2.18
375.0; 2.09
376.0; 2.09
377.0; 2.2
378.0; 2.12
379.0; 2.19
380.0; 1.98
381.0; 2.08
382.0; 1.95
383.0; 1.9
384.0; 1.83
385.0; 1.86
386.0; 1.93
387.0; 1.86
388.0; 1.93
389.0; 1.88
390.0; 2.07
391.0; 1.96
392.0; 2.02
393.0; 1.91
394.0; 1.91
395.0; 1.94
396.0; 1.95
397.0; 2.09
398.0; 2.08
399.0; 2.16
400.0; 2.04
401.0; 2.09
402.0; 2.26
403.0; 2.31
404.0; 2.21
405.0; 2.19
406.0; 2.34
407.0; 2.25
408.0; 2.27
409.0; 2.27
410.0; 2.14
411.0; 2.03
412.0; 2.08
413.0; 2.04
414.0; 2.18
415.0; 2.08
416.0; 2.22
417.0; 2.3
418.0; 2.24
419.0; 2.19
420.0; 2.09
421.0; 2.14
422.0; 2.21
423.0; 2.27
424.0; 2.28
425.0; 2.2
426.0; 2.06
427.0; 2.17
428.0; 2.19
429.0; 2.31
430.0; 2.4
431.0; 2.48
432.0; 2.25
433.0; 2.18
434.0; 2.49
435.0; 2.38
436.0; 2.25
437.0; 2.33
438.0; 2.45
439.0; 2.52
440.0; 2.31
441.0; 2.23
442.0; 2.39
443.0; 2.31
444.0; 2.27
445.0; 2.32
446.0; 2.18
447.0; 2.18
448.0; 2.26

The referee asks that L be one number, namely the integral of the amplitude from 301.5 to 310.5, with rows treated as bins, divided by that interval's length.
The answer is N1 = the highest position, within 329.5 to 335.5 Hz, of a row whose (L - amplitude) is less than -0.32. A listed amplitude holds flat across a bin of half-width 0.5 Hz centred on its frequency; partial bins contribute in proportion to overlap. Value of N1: 330.0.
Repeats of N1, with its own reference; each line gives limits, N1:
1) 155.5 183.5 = 178.0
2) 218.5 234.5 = 225.0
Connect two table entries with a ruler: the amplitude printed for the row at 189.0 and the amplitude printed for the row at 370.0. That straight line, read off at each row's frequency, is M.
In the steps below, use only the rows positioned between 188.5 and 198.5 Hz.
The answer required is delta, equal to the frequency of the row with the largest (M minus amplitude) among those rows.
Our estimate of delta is 197.0 Hz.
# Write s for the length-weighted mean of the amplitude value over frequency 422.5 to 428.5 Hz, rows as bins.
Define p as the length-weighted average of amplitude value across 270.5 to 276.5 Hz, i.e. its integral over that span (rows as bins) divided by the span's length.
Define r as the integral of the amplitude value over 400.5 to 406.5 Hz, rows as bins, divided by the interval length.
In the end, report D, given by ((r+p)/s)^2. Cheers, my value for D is 3.4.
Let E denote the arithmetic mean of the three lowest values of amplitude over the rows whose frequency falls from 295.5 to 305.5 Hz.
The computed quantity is 1.5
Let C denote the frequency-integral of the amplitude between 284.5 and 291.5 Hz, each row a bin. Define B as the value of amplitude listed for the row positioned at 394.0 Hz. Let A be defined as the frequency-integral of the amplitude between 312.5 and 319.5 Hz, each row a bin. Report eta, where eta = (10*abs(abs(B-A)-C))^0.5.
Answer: 6.5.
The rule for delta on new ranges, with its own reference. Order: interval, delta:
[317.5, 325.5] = 319.0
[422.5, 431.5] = 426.0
